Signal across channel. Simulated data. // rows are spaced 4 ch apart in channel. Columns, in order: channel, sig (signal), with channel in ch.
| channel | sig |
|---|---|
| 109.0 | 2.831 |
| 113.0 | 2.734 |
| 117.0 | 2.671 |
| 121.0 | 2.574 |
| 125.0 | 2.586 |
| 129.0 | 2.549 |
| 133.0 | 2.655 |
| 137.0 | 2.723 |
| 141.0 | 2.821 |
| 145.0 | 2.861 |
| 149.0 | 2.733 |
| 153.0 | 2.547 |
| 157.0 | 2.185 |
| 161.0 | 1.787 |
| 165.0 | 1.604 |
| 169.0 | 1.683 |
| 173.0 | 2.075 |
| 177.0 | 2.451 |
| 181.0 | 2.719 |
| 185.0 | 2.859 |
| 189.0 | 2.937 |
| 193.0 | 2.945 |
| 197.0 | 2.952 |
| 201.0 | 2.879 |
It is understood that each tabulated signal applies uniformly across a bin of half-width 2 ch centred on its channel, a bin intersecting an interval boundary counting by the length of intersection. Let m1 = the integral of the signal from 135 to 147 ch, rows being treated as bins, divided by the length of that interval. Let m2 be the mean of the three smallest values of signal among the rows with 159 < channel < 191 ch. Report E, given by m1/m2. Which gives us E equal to 1.7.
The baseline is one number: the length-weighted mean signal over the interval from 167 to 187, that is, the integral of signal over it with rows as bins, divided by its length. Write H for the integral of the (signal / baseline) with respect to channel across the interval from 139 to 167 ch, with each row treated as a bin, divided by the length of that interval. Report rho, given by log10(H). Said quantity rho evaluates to 0.00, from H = 1.00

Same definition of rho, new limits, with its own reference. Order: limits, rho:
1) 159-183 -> -0.06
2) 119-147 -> 0.06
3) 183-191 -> 0.09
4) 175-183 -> 0.04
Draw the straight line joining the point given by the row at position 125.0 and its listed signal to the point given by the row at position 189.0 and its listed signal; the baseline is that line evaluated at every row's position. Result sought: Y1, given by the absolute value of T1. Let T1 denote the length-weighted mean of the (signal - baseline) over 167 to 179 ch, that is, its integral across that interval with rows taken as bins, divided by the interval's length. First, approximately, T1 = -0.78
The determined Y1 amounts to 0.78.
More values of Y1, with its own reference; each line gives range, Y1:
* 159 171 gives 1.11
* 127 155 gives 0.02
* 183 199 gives 0.02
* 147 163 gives 0.44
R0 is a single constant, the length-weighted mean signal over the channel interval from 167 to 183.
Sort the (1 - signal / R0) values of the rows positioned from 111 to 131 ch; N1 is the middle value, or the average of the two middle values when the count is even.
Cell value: -0.16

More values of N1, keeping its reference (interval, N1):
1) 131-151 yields -0.22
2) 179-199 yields -0.32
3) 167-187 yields -0.10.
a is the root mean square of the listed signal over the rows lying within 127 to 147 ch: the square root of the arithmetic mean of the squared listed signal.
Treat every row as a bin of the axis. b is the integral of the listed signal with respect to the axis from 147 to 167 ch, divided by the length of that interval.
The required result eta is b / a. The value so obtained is 0.80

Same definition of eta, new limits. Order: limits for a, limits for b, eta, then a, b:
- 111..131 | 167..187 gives 0.90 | 2.62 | 2.36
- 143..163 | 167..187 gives 0.96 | 2.45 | 2.36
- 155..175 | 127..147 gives 1.45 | 1.88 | 2.72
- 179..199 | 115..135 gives 0.90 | 2.88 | 2.61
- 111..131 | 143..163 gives 0.92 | 2.62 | 2.42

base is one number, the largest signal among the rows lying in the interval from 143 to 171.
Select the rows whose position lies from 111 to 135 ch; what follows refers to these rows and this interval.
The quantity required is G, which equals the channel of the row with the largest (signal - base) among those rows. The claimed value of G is 113.0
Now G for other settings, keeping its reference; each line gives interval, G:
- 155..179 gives 177.0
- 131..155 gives 145.0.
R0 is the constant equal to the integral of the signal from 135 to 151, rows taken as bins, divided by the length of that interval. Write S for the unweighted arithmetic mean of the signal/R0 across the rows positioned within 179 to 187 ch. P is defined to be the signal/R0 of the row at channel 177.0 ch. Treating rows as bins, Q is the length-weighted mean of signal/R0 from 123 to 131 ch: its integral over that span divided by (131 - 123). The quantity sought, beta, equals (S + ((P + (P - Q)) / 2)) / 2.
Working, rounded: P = 0.88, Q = 0.92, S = 1.002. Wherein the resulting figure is 0.71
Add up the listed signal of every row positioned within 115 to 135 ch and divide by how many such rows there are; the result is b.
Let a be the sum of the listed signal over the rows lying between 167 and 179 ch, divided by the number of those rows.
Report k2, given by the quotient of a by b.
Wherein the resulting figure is 0.8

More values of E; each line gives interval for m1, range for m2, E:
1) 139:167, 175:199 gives 0.9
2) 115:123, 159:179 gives 1.6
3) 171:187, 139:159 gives 1.0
